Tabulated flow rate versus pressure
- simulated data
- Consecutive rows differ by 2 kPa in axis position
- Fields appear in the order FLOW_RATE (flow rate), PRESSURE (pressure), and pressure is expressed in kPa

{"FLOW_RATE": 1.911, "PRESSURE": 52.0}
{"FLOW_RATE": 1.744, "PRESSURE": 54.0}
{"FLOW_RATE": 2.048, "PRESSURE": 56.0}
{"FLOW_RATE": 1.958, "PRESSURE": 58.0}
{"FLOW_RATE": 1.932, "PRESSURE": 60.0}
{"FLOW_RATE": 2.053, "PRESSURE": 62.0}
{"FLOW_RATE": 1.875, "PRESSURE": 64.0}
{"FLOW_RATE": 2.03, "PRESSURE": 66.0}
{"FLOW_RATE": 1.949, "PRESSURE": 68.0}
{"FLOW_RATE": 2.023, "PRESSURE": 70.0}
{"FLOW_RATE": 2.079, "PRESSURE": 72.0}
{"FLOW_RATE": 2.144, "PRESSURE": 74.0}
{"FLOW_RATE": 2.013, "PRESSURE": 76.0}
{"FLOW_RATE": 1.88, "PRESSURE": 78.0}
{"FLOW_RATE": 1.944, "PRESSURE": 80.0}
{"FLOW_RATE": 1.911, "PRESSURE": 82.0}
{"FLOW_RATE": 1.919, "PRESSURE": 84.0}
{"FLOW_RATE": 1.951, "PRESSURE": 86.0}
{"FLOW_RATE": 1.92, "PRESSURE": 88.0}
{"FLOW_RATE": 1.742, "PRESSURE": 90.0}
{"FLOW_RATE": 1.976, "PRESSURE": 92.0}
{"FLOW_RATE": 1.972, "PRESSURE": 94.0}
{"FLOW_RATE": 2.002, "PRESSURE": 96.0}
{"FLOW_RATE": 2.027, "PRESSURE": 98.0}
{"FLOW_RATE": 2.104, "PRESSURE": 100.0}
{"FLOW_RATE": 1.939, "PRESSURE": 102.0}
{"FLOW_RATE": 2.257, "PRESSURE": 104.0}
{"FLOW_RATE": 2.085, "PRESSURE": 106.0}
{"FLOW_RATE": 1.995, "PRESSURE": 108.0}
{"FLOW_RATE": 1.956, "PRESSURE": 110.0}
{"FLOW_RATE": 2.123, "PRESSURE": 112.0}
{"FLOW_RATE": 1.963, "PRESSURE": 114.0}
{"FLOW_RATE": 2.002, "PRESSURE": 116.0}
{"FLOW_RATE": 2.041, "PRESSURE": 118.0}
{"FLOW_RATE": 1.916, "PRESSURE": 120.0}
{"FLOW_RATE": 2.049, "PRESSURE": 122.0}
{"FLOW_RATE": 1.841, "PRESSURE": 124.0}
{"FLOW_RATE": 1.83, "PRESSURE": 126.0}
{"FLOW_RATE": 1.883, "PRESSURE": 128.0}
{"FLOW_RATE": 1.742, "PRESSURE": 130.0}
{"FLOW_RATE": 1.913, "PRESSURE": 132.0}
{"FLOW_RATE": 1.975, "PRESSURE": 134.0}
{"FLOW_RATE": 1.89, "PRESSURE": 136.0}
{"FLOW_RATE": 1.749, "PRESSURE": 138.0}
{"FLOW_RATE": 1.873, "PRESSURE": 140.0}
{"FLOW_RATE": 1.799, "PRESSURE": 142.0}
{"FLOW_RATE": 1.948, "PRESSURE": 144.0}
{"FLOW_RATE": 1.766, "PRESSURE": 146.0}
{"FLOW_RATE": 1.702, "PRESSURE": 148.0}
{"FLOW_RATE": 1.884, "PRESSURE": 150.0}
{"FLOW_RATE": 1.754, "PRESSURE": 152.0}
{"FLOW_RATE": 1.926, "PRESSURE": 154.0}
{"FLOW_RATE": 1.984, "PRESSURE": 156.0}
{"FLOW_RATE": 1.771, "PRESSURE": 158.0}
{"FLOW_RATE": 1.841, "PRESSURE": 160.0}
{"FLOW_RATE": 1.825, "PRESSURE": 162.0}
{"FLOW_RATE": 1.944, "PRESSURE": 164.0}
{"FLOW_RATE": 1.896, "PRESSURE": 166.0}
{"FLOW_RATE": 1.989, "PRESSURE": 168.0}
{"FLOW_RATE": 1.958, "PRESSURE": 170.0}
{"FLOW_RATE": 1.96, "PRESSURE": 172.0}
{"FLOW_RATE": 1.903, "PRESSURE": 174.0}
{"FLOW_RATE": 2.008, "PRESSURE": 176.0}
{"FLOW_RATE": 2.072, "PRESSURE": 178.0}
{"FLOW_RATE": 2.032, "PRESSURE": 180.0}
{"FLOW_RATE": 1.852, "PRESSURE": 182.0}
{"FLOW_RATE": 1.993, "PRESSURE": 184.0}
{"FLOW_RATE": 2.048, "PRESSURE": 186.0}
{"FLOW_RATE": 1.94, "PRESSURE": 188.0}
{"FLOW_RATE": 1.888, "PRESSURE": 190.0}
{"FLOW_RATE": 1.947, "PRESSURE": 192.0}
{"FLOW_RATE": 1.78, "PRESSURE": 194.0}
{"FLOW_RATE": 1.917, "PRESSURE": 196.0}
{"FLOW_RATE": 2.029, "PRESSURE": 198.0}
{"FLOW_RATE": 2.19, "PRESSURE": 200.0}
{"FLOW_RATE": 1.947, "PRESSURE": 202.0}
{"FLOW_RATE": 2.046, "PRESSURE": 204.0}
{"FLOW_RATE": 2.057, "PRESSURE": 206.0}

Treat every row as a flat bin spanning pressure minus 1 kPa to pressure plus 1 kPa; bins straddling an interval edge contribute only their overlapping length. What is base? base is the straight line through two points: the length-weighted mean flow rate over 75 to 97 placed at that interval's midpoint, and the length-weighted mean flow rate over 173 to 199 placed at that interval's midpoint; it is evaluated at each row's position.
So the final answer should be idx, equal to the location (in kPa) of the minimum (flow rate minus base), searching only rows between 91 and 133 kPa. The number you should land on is 130.0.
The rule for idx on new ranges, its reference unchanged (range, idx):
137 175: 148.0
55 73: 64.0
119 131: 130.0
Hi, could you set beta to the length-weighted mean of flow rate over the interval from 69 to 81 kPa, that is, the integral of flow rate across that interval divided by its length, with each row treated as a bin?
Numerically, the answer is 2.01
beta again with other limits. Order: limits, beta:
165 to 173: 1.95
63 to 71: 1.97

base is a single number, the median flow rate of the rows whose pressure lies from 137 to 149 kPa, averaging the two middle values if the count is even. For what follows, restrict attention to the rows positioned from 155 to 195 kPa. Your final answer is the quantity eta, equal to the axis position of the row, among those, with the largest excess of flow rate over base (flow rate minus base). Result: 178.0 kPa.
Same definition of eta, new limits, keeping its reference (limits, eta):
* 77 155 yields 104.0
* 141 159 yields 156.0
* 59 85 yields 74.0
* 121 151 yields 122.0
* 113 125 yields 122.0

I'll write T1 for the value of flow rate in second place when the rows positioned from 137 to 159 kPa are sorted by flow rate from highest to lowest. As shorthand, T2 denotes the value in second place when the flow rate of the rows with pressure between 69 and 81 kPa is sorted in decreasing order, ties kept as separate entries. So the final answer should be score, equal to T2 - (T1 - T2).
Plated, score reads 2.21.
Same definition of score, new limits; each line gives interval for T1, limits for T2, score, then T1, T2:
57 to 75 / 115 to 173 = 2.00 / 2.079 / 2.041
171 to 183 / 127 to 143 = 1.79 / 2.032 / 1.913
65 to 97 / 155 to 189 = 2.02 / 2.079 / 2.048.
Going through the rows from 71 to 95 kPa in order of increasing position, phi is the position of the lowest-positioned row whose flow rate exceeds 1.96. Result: 72.0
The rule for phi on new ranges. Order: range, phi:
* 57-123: 62.0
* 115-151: 116.0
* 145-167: 156.0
